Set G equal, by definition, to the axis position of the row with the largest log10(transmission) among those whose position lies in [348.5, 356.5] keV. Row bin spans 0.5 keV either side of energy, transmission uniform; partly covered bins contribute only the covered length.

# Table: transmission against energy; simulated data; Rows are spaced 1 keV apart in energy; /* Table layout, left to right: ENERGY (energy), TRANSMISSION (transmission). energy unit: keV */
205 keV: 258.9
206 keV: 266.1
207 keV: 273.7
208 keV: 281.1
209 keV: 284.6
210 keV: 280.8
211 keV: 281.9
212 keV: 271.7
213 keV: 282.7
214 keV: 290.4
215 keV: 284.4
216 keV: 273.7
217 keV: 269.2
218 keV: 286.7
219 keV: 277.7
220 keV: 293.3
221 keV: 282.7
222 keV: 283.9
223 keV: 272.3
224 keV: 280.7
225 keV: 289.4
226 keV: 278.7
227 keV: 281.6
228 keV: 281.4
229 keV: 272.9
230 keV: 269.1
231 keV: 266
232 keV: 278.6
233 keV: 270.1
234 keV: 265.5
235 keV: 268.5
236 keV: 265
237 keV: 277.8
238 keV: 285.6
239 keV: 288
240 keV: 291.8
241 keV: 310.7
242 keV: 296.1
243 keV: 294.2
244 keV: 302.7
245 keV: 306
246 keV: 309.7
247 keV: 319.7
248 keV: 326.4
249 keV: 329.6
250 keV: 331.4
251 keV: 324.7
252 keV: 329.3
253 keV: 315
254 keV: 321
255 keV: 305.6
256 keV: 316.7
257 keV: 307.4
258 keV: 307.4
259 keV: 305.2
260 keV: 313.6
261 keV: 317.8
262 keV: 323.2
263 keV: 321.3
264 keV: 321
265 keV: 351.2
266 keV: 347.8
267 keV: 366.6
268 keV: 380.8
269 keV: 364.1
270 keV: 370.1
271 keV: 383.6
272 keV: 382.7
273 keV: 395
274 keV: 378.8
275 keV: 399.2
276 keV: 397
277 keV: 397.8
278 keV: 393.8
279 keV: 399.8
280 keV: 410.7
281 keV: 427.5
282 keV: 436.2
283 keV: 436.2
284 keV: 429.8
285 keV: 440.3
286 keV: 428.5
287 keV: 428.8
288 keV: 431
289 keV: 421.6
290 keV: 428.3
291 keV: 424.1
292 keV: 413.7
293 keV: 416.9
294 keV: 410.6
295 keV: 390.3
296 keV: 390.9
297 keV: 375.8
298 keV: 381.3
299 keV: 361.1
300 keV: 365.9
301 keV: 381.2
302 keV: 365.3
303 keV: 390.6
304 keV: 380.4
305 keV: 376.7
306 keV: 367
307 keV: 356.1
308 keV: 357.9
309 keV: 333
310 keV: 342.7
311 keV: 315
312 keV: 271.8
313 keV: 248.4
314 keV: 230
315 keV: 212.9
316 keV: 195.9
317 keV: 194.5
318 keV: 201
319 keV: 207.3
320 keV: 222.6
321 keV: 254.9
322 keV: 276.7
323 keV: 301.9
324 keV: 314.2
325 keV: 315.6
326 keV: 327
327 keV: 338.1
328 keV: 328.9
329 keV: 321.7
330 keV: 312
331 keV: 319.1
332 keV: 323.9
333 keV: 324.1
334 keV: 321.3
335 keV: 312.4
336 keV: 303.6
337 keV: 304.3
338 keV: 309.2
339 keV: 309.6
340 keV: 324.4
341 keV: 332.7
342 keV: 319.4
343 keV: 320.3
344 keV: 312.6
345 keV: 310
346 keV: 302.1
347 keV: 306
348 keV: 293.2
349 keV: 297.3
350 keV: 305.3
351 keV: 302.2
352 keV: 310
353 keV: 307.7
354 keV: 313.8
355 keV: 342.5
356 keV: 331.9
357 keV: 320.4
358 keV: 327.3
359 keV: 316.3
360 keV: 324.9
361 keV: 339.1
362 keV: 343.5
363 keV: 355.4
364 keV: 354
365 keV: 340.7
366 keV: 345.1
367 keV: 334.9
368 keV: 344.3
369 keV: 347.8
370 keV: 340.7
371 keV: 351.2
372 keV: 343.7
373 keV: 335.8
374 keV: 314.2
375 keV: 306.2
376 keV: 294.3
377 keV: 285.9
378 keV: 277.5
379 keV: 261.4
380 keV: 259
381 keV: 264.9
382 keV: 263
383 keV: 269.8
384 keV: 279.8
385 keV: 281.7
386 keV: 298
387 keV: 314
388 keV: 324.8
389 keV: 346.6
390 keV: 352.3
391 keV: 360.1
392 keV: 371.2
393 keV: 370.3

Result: 355 keV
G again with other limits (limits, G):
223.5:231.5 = 225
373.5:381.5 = 374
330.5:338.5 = 333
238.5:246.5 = 241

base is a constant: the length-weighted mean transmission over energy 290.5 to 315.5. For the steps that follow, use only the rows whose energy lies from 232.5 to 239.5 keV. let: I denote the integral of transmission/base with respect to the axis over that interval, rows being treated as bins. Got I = 5.4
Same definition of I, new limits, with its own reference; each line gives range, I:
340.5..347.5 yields 6.2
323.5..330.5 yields 6.4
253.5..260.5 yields 6.1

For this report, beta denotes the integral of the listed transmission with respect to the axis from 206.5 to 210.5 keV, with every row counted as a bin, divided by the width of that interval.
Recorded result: 280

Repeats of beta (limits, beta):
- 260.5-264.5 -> 321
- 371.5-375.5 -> 325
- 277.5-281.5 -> 408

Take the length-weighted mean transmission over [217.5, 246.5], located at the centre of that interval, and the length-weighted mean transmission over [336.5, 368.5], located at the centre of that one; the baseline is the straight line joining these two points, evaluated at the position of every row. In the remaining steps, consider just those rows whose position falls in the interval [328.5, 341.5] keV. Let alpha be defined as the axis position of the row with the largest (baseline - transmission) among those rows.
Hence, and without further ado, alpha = 336 keV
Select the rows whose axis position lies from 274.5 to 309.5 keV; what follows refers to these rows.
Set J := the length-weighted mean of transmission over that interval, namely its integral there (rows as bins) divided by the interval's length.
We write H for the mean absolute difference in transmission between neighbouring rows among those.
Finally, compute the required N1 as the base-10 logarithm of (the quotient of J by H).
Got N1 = 1.65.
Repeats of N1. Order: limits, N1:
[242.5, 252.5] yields 1.77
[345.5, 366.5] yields 1.57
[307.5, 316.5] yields 1.09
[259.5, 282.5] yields 1.58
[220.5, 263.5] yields 1.65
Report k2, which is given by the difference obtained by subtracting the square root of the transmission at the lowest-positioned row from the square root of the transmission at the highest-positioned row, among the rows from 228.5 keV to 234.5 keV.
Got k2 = -0.23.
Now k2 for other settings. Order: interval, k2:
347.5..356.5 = 1.10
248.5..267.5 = 0.99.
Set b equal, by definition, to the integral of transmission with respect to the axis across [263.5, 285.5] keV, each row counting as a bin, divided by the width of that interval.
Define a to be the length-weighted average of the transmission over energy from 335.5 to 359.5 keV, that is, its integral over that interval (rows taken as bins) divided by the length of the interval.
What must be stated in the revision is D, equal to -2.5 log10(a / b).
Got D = 0.24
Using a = 313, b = 391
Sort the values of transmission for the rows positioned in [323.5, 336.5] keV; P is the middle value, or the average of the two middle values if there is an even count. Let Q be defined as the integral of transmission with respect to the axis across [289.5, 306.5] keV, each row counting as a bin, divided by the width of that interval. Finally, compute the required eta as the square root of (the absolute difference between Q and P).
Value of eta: 8.3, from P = 321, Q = 389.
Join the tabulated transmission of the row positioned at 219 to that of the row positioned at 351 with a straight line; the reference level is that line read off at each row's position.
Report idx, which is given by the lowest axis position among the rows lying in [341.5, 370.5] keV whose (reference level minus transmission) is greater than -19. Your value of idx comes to 342 keV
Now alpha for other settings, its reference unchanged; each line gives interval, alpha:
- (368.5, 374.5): 374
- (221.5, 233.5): 231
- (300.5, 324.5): 317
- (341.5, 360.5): 348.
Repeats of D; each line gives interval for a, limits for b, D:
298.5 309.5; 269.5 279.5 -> 0.07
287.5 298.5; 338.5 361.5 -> -0.28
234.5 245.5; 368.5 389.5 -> 0.05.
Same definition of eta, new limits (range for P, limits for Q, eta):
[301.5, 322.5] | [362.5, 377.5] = 7.5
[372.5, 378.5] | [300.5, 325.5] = 1.9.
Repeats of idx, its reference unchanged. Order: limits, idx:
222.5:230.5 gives 223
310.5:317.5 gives 312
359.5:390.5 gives 374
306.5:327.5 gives 312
